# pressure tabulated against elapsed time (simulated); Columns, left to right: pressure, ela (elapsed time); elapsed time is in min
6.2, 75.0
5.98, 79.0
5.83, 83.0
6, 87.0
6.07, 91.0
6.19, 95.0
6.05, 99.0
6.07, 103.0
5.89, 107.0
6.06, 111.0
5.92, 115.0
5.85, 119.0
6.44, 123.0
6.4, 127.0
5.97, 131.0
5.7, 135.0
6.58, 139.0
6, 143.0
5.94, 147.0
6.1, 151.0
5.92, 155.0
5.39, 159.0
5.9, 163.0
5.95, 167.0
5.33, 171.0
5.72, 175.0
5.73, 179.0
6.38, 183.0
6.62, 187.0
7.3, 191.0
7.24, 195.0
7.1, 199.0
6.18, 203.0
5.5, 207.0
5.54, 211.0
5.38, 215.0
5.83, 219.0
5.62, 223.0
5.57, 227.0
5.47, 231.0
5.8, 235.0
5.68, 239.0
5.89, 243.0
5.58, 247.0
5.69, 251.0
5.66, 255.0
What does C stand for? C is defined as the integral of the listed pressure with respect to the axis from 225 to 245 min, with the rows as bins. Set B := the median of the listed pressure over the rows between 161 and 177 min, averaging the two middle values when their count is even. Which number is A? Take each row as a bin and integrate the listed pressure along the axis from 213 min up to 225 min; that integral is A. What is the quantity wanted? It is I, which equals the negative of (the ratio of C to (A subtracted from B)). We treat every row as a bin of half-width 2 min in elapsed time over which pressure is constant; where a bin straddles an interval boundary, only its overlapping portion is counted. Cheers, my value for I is 1.8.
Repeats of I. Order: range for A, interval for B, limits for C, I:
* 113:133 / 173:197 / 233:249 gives 0.8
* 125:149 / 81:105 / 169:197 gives 1.3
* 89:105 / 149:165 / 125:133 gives 0.5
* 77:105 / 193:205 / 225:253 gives 1.0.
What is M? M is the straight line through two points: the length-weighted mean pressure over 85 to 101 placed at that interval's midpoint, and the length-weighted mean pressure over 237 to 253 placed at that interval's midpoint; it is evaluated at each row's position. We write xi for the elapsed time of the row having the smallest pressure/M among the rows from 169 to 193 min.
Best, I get 171.0 min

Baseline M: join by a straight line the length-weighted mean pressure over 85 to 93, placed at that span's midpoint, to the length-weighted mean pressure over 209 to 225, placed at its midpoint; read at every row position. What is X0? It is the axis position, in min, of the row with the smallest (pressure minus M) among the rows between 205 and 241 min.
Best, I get 215.0 min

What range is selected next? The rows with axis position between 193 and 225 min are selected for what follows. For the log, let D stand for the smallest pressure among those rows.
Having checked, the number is 5.38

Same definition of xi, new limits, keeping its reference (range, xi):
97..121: 119.0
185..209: 207.0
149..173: 171.0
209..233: 215.0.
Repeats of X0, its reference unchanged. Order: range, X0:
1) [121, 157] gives 135.0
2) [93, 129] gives 107.0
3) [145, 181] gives 171.0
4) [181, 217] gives 215.0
